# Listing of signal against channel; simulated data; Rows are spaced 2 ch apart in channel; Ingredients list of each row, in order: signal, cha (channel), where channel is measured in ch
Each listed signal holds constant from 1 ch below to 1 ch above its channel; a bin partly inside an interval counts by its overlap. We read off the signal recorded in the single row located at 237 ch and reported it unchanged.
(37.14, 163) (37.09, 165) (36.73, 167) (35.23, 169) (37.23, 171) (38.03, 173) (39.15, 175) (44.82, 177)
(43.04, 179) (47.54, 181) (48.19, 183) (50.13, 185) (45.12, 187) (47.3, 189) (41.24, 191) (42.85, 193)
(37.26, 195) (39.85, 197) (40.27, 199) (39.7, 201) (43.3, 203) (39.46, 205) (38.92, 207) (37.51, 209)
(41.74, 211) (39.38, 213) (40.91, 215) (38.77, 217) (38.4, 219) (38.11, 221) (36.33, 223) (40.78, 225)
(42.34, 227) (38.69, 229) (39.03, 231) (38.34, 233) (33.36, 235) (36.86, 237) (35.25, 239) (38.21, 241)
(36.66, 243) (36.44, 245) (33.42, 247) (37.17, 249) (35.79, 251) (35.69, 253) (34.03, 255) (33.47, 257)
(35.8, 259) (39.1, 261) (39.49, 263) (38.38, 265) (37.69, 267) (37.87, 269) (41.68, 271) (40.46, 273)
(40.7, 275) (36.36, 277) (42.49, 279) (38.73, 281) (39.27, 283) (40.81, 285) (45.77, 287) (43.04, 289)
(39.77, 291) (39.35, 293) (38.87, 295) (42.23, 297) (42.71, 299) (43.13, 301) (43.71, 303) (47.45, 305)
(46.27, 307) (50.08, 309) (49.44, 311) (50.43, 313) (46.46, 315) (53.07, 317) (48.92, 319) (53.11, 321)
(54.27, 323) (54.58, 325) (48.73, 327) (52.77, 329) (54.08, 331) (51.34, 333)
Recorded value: 36.86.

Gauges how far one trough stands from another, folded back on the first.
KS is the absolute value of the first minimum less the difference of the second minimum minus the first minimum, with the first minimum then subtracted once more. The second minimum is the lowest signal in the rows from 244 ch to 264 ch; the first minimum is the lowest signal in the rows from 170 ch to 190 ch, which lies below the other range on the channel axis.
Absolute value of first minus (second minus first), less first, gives 3.8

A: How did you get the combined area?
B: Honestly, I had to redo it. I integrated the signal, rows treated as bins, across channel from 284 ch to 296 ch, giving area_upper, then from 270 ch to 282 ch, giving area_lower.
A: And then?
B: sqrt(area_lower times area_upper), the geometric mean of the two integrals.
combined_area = 488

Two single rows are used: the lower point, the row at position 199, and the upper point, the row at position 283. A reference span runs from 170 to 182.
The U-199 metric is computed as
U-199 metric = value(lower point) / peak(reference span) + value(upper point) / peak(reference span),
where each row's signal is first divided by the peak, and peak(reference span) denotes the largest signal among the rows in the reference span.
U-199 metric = 1.67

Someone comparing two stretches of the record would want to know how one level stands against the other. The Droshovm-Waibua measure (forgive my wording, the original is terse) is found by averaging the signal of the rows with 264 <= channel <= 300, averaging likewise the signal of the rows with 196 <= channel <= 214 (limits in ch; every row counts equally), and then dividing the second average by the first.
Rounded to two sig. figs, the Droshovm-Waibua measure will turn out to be 0.99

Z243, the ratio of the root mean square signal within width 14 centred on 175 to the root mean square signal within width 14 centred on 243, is 1.13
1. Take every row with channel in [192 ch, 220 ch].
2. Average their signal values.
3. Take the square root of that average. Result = 6.32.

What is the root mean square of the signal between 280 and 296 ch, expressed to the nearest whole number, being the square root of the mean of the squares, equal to 41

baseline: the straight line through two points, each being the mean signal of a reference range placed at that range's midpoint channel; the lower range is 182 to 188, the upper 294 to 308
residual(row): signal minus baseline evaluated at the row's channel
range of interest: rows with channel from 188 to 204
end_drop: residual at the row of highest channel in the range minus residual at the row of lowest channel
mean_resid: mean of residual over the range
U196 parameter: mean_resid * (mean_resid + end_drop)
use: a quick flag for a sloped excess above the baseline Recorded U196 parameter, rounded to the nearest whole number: 56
